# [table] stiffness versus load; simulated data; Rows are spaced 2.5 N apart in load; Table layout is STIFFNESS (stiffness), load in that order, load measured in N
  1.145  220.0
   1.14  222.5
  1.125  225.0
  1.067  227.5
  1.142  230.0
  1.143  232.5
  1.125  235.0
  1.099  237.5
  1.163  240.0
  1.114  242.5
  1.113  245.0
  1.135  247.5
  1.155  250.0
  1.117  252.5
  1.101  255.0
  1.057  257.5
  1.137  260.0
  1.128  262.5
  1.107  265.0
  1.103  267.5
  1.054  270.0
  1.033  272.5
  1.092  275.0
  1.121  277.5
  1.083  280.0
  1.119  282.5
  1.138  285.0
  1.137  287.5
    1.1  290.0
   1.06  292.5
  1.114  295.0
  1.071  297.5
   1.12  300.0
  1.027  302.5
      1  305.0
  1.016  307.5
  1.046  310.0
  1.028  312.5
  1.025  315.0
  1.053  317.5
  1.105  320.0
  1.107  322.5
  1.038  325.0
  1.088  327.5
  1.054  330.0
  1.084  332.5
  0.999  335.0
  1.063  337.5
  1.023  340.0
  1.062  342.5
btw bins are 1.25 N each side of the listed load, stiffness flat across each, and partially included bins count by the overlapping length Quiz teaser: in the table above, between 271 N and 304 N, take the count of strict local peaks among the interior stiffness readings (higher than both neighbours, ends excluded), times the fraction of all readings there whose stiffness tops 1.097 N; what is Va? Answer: 2.2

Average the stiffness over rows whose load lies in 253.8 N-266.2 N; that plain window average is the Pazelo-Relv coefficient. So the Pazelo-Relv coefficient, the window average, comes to 1.11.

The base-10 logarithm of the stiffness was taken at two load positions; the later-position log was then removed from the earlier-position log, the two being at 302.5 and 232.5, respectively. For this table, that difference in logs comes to 0.05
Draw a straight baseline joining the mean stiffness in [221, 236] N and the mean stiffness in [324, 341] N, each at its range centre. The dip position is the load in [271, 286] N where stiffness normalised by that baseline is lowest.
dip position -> 272.5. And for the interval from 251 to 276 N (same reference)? 272.5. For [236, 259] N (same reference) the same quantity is 257.5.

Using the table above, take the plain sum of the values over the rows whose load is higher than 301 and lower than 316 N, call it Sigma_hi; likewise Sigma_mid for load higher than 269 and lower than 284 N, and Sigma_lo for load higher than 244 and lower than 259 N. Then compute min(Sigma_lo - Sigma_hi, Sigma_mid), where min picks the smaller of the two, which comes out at 0.54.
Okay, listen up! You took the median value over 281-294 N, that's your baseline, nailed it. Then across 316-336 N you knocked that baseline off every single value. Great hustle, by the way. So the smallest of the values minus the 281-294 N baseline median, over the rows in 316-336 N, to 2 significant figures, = -0.12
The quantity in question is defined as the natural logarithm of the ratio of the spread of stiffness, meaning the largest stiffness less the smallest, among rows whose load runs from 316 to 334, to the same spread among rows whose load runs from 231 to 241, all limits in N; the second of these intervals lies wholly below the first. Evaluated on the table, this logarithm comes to 0.1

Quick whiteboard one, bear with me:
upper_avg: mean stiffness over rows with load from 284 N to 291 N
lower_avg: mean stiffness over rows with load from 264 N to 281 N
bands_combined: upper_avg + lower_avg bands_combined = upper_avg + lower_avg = 2.21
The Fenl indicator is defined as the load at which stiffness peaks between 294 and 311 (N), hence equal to 300.0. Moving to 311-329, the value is 322.5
